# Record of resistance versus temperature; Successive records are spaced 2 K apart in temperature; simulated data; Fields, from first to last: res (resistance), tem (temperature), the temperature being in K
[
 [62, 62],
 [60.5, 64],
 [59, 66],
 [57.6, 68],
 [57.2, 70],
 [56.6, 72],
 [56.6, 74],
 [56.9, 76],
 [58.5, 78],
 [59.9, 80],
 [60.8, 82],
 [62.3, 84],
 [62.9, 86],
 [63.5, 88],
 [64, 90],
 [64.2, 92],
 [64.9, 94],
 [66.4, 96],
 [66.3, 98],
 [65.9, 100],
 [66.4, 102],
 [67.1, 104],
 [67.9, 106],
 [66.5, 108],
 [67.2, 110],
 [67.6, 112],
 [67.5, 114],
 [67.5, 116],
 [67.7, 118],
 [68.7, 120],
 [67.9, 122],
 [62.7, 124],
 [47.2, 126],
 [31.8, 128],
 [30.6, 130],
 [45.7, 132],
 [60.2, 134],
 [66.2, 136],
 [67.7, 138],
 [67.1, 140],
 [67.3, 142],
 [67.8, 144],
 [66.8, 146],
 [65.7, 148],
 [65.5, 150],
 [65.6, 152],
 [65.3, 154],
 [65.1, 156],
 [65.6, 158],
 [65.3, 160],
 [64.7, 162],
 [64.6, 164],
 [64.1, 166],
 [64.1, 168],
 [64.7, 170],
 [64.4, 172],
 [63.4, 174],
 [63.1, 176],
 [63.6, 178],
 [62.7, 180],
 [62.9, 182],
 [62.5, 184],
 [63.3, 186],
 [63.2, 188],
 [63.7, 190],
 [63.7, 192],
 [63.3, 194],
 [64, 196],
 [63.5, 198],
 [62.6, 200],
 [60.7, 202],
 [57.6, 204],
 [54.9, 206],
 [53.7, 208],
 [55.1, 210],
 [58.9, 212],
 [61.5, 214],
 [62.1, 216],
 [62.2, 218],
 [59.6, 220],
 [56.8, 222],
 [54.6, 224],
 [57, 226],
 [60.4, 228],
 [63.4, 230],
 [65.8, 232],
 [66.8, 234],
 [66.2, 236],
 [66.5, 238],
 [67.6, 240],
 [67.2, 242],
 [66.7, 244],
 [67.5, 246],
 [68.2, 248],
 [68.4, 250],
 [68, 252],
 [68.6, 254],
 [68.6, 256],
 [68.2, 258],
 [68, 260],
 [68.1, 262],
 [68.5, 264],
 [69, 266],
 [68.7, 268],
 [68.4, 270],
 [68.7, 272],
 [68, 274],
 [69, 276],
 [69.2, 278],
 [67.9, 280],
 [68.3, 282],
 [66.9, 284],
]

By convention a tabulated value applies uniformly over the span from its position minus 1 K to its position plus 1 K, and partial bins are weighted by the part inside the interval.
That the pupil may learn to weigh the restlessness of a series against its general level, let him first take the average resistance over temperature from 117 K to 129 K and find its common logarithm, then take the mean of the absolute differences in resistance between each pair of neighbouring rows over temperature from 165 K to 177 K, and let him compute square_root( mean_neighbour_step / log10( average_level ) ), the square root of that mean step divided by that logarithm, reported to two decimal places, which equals 0.50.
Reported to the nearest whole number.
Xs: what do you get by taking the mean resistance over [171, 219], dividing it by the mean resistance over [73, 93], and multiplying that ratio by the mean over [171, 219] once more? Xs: 62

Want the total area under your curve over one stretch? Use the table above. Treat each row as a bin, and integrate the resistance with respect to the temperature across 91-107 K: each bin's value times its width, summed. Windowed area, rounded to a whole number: 1058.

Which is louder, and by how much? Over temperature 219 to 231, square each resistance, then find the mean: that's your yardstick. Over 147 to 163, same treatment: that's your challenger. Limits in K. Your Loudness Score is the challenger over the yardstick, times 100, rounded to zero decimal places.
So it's 124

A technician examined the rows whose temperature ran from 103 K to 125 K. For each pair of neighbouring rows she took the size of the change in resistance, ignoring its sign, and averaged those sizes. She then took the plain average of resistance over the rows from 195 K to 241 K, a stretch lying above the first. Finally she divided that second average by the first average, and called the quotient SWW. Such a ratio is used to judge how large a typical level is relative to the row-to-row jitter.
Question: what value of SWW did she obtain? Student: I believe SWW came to 57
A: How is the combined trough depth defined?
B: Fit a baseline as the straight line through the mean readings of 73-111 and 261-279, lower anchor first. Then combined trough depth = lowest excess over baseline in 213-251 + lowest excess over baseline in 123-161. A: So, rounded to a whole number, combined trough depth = -47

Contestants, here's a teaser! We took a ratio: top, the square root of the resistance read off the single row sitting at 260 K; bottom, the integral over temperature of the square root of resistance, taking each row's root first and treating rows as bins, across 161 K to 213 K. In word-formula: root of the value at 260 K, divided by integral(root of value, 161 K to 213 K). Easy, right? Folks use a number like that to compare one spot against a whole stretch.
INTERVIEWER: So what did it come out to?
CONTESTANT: 0.0201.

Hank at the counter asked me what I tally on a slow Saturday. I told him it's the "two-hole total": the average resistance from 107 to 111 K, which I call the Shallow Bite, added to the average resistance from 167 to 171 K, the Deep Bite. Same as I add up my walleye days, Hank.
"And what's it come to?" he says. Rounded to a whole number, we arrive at 131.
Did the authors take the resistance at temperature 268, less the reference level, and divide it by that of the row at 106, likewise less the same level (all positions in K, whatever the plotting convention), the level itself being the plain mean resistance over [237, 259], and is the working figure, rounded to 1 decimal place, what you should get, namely 7.3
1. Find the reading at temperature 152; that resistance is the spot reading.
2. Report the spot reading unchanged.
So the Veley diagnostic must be 65.6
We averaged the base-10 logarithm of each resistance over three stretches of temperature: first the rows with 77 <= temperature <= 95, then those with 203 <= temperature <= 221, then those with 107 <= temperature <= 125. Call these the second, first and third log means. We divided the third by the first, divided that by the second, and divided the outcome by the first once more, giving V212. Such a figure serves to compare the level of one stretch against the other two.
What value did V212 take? 0.326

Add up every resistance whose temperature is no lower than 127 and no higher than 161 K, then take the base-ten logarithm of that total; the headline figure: 3.01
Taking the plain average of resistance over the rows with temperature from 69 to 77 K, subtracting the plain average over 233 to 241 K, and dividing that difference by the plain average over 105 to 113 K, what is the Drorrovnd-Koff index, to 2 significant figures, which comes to -0.15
